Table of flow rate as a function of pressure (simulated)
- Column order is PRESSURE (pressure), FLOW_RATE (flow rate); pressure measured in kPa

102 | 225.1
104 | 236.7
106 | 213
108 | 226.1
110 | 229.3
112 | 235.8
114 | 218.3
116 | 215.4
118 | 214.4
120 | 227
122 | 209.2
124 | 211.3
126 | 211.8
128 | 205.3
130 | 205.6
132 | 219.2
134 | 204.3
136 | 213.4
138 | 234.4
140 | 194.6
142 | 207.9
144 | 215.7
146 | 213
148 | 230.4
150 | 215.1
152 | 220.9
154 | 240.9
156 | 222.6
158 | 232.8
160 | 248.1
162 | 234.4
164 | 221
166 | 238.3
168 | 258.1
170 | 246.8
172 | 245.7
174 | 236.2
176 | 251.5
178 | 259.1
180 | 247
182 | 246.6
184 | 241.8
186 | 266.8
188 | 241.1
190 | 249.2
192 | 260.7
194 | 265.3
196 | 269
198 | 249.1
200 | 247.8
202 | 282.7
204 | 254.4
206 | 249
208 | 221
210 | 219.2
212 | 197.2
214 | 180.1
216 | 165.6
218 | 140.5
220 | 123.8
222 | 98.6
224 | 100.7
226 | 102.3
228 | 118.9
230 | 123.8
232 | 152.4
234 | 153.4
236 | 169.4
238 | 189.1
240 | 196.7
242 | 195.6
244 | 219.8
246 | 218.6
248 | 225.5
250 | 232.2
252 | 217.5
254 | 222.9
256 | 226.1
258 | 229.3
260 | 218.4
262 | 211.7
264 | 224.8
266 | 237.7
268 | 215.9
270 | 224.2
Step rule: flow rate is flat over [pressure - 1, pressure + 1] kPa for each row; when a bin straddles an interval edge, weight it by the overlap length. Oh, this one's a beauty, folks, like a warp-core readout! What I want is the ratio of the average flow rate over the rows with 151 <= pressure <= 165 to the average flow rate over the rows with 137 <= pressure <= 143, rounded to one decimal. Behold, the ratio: 1.1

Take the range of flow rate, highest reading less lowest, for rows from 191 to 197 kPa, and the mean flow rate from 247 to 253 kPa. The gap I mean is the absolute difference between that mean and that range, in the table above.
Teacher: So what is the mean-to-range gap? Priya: 217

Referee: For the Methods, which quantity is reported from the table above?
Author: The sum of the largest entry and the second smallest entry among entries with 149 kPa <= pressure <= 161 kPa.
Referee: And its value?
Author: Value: 469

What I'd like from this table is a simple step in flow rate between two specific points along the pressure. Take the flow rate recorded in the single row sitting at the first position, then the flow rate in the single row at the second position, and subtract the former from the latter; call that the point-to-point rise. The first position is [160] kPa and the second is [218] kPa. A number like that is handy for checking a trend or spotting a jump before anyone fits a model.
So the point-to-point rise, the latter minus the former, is -108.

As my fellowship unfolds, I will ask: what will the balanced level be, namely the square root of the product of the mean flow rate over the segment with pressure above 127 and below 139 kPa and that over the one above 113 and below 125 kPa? 215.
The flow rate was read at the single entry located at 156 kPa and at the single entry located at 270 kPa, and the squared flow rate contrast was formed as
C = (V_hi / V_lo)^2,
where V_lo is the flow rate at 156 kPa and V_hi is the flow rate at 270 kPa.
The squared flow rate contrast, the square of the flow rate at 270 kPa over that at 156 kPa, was 1.0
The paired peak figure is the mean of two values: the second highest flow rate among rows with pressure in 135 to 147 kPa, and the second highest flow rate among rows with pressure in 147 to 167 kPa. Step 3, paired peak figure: 228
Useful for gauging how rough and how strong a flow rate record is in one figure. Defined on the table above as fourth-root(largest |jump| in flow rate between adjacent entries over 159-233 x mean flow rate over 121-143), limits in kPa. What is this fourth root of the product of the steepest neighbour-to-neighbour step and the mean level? 9.3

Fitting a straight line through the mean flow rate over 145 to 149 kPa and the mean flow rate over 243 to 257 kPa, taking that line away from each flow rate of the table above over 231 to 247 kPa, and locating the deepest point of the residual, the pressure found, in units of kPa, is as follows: 232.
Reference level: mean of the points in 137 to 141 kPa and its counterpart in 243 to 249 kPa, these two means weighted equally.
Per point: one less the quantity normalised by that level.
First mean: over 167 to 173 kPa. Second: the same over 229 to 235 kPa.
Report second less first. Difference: 0.49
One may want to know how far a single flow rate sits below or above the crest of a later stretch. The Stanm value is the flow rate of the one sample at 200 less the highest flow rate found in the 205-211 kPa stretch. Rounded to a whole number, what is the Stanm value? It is -1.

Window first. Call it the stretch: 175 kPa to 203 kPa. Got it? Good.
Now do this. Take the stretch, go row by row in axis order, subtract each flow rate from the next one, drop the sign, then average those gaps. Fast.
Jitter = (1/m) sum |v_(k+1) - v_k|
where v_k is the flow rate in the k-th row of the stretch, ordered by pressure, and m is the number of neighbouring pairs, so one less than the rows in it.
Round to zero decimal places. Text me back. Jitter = 12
